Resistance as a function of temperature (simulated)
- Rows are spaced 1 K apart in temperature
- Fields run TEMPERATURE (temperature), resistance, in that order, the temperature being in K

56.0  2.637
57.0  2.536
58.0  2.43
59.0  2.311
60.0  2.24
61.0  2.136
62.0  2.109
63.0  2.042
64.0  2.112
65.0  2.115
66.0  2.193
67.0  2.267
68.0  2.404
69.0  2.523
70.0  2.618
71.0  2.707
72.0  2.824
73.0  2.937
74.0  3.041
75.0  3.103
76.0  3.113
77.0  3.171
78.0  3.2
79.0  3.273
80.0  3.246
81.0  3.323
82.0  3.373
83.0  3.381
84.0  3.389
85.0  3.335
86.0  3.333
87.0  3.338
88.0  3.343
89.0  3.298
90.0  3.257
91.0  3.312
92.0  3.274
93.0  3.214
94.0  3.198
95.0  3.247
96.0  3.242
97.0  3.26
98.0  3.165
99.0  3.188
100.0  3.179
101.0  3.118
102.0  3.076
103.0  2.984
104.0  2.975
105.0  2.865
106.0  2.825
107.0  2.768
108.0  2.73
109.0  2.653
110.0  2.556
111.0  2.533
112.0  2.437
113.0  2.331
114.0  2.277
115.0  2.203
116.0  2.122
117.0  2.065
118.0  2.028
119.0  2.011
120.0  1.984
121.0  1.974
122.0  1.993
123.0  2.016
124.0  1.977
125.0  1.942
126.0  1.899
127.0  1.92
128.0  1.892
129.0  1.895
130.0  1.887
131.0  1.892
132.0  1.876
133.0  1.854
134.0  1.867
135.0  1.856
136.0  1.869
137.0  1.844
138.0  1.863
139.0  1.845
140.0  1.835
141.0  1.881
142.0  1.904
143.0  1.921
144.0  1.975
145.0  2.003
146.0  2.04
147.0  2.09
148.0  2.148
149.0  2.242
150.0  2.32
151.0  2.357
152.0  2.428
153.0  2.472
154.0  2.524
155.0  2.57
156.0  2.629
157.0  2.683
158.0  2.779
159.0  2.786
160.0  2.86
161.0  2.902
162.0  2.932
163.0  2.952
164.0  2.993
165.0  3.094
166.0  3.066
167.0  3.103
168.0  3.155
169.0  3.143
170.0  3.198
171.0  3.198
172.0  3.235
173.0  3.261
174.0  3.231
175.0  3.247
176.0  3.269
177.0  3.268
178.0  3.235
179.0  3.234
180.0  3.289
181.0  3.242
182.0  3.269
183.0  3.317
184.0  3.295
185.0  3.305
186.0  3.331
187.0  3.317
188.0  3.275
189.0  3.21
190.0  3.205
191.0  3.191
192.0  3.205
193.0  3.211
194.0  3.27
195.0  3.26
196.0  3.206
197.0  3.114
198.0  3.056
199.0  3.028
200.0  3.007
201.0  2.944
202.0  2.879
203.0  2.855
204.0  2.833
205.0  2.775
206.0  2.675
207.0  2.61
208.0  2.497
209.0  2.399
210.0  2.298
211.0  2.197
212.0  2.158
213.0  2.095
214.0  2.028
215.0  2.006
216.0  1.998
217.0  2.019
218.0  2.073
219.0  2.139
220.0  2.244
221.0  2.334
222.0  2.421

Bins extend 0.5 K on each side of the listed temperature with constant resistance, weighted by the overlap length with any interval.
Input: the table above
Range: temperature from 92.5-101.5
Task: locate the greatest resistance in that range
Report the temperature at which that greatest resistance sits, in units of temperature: 97.0 K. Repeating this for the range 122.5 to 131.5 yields 123.0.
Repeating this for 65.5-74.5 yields 74.0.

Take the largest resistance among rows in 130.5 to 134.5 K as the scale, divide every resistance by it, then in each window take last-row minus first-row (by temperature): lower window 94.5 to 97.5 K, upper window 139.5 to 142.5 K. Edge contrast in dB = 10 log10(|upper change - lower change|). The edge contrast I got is -15.3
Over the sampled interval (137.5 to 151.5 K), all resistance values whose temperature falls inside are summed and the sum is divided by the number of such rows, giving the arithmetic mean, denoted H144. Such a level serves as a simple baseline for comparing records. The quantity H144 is 2.0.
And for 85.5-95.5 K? 3.3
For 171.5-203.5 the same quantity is 3.2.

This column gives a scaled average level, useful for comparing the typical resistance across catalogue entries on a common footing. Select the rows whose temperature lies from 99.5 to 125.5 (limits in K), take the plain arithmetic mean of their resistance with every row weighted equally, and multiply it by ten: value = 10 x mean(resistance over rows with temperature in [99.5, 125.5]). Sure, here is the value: 24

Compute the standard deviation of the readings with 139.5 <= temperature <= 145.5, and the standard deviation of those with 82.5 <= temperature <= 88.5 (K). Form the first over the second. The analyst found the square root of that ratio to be 1.57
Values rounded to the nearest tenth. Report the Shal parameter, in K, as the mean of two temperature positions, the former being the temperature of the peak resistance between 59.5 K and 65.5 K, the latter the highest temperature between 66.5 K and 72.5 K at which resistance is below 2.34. 63.5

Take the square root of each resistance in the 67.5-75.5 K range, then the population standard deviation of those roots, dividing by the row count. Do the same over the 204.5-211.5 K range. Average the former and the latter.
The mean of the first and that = 0.066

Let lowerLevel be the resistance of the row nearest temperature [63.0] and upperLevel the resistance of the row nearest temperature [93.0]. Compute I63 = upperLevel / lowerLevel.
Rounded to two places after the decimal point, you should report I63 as 1.57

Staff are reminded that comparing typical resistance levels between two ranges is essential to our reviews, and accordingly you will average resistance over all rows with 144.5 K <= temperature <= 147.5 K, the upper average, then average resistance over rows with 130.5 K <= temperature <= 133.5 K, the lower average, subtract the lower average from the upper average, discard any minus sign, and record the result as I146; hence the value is 0.17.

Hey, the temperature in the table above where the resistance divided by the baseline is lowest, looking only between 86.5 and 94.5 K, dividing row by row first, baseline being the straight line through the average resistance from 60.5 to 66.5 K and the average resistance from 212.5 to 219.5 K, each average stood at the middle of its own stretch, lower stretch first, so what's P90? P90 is 94.0 K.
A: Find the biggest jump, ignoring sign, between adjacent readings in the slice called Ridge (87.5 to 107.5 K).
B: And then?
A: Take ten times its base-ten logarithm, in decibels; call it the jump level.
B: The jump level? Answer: -9.6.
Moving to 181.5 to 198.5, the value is -10.4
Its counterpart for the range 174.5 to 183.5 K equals -12.6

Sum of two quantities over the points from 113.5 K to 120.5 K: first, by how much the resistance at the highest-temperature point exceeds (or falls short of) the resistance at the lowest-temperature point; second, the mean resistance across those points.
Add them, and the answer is 1.8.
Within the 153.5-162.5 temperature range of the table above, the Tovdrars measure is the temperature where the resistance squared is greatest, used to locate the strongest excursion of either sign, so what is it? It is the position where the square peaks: 162.0 K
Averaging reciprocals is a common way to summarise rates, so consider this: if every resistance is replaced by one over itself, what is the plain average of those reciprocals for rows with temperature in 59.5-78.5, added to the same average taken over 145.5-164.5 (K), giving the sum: 0.795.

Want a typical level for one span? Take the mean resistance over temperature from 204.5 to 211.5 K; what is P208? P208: 2.5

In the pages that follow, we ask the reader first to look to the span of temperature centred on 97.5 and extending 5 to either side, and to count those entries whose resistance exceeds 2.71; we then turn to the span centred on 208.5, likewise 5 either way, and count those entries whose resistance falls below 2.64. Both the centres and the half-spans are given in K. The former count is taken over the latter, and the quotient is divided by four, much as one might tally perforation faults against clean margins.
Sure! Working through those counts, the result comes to 0.36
